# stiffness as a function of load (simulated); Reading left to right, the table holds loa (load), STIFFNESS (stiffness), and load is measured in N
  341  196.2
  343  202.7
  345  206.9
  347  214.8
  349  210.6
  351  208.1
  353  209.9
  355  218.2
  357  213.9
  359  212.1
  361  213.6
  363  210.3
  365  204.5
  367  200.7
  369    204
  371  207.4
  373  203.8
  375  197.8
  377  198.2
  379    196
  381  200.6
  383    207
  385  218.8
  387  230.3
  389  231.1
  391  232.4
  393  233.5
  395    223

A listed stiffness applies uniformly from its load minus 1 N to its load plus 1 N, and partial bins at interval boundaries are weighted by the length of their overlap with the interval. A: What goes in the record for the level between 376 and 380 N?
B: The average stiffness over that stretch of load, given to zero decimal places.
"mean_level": 197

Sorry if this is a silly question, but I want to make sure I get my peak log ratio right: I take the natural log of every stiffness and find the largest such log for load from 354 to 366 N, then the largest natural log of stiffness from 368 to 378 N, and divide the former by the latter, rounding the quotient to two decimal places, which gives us 1.01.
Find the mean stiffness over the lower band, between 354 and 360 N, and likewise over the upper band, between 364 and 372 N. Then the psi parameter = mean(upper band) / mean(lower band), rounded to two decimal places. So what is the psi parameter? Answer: 0.95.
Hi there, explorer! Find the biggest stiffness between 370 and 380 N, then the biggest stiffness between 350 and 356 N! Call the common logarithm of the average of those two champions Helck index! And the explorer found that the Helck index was 2.33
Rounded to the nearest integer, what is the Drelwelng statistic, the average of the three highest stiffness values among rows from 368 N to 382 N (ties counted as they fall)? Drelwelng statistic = 205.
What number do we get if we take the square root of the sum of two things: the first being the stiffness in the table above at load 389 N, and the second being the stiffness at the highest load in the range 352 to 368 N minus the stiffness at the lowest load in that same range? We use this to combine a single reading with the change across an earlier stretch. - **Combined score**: 14.9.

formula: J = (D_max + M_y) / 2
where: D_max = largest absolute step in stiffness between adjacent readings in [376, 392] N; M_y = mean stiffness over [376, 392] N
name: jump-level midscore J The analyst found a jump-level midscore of 113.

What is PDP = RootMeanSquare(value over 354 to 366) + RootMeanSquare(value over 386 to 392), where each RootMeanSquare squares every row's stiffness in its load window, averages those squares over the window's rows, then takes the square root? 443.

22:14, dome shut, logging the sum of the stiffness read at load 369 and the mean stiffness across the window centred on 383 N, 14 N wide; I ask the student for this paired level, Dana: 416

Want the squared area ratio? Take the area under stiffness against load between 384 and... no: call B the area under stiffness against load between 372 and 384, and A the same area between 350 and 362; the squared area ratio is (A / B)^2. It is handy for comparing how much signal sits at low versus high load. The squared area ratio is 1.12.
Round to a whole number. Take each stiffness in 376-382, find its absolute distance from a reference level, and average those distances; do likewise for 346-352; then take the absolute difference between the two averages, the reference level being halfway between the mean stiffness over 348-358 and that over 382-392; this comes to 13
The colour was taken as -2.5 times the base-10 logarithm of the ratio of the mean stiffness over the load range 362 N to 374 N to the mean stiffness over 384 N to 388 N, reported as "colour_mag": 0.10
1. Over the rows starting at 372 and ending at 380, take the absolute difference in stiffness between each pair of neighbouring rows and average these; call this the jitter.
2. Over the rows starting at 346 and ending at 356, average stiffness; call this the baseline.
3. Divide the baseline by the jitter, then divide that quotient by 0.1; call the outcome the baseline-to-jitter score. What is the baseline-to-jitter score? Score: 741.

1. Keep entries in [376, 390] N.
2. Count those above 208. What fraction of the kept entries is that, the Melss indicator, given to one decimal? 0.4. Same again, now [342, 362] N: 0.8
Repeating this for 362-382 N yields 0.1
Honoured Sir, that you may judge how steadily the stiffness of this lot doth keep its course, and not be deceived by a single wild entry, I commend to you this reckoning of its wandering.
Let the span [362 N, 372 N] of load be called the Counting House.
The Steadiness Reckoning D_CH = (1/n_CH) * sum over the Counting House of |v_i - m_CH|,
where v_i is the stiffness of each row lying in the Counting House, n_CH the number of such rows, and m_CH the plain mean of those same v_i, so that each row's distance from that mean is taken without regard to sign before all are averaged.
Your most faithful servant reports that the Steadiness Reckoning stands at 2.8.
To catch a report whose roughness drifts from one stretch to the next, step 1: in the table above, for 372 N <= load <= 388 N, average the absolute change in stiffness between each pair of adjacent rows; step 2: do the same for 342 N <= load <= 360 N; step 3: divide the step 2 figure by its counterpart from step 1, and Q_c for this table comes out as 0.71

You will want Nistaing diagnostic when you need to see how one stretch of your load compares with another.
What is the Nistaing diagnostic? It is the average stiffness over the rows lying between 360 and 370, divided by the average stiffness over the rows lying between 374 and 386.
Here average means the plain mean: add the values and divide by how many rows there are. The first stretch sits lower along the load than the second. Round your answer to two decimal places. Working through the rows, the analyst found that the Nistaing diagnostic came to 1.02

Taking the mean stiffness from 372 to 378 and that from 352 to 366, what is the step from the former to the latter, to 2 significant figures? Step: 12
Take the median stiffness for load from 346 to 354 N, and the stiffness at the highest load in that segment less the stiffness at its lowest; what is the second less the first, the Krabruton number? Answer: -215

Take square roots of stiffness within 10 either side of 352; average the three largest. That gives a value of 14.7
